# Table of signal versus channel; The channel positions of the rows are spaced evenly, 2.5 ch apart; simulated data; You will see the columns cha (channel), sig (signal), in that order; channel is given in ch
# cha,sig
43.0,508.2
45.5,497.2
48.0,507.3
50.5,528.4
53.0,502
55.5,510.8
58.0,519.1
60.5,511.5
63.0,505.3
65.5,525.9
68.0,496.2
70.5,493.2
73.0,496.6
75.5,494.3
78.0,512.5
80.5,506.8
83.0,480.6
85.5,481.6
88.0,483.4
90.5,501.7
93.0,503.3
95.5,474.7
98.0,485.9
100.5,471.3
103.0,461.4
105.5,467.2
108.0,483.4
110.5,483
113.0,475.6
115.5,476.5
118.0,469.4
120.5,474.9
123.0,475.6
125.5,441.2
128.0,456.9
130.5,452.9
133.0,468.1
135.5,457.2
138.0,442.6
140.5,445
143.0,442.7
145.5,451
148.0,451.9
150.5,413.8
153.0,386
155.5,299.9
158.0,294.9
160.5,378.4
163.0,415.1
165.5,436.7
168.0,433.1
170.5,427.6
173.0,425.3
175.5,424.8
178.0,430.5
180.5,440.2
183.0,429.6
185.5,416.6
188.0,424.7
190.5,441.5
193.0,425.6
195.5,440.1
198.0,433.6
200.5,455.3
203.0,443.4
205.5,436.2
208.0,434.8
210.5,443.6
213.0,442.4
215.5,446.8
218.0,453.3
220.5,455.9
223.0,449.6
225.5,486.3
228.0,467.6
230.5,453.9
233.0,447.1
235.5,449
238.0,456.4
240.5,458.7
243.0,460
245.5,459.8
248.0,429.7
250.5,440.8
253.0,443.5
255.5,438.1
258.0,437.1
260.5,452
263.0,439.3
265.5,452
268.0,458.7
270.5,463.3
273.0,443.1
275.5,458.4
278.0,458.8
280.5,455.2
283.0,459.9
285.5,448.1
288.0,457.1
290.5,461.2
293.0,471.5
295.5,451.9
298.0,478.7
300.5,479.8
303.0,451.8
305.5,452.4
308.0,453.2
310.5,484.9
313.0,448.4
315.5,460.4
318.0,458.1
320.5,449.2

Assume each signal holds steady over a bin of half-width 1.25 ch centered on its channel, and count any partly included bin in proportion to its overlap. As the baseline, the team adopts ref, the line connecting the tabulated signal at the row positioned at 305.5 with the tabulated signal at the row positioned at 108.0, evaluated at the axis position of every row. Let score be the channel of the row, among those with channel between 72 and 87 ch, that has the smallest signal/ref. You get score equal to 83.0 ch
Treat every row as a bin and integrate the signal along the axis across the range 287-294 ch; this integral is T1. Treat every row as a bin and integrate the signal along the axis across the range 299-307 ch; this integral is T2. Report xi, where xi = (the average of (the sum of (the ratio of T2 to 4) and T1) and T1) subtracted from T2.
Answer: -11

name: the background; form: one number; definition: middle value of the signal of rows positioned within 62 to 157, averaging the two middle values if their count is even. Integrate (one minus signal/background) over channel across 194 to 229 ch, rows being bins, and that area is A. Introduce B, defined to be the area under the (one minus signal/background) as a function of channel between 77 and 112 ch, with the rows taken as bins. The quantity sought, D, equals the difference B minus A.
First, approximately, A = 1.9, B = -0.7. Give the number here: -3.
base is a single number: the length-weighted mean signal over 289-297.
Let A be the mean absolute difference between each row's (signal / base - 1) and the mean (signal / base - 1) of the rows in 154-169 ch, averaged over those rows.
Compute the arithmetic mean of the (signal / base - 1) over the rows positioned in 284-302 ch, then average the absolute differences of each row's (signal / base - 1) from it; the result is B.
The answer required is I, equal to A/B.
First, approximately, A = 0.114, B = 0.023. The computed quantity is 4.86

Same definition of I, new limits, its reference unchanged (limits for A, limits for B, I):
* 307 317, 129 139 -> 1.56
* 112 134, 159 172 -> 0.60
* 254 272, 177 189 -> 1.46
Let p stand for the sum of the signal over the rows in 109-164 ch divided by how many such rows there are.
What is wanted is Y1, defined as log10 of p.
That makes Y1 2.64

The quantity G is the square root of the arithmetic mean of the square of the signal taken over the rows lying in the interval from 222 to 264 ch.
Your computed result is 451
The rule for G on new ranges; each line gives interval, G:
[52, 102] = 498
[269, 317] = 460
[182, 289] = 448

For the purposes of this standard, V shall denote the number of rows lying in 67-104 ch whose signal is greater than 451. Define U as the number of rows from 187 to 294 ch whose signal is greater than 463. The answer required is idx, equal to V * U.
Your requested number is 60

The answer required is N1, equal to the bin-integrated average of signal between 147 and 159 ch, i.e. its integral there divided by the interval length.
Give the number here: 369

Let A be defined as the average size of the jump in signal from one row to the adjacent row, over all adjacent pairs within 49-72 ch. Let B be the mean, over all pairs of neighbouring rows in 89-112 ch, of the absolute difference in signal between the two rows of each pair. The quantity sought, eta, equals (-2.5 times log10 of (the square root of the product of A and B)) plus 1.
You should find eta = -1.7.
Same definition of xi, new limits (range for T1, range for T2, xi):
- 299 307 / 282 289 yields -907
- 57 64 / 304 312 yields -345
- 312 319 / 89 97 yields 258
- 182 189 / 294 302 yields 324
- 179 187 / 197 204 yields -707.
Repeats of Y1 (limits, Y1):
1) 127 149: 2.66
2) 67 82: 2.70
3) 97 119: 2.68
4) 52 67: 2.71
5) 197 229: 2.65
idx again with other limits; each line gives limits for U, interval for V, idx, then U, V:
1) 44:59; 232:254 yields 24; 6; 4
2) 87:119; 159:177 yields 0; 12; 0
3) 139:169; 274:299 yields 0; 0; 9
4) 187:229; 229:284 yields 26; 2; 13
